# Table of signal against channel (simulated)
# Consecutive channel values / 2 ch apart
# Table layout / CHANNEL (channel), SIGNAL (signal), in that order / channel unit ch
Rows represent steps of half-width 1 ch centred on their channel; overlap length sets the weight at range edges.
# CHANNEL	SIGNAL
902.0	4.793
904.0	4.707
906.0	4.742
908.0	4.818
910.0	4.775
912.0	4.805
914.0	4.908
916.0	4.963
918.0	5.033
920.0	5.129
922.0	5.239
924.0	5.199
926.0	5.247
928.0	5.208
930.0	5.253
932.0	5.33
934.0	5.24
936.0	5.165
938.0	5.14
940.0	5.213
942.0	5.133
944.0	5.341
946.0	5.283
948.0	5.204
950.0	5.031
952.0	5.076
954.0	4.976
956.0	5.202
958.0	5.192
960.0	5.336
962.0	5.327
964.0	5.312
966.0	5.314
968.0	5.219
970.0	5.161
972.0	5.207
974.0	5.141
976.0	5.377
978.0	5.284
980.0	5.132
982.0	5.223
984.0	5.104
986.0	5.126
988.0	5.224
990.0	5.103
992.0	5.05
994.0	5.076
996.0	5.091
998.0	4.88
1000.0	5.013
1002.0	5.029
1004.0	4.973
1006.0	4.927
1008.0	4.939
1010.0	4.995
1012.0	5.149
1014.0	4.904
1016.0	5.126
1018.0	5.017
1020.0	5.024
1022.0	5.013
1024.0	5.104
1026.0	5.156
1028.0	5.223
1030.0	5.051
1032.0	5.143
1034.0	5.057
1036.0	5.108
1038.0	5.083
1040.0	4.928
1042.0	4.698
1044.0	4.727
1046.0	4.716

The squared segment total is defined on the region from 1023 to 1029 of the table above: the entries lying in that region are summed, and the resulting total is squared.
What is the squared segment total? 240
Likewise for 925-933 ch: 443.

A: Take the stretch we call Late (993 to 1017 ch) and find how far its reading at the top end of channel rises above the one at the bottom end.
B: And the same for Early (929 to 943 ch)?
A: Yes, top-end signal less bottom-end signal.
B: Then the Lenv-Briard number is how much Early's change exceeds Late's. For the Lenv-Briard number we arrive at -0.2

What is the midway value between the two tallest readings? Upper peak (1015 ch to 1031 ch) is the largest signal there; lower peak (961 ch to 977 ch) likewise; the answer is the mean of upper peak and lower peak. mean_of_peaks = 5.30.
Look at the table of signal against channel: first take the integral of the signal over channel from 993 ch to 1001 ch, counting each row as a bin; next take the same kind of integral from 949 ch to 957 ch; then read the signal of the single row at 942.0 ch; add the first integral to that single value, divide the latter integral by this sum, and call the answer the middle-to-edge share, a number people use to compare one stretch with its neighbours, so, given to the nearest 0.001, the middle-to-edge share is 0.897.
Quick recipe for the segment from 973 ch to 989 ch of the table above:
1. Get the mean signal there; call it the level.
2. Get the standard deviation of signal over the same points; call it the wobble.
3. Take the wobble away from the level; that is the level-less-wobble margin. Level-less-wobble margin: 5.11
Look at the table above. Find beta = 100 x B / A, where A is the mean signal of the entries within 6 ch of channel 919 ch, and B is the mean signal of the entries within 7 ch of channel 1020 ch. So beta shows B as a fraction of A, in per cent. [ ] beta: 99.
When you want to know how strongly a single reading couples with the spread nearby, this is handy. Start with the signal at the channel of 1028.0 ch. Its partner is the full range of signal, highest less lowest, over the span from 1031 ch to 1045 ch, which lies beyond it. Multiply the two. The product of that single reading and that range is 2.3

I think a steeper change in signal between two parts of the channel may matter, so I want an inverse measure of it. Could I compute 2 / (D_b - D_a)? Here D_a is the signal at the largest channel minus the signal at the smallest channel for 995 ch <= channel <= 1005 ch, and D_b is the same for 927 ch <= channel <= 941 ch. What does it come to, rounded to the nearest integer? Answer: 16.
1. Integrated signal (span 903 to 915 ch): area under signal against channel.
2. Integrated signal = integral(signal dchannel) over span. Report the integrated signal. 57.5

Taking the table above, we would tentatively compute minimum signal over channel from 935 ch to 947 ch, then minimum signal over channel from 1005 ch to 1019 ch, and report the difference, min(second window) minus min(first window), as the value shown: -0.23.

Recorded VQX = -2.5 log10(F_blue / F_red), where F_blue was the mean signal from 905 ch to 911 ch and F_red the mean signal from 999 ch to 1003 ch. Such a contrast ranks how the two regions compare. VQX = 0.05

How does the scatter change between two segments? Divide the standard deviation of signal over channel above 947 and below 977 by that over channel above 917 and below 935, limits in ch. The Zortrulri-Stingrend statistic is 1.4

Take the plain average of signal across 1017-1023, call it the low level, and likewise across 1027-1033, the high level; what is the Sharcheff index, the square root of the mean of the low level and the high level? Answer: 2.25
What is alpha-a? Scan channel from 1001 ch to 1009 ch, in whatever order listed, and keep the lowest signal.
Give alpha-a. 4.927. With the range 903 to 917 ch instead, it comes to 4.707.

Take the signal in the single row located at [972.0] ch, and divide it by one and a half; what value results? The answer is 3.47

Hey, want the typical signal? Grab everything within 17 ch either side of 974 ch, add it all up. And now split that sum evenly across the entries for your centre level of 5.22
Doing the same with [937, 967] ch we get 5.21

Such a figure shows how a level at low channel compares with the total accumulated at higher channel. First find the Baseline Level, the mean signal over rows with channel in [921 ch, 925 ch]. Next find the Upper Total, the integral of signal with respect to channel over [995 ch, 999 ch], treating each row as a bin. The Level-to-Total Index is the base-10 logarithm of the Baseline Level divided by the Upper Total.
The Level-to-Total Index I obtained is -0.582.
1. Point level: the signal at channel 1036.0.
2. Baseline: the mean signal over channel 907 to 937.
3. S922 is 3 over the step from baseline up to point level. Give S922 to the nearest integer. 146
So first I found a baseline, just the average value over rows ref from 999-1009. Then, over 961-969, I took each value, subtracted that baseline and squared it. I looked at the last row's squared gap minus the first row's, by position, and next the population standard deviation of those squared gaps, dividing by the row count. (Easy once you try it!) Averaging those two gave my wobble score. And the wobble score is -0.019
